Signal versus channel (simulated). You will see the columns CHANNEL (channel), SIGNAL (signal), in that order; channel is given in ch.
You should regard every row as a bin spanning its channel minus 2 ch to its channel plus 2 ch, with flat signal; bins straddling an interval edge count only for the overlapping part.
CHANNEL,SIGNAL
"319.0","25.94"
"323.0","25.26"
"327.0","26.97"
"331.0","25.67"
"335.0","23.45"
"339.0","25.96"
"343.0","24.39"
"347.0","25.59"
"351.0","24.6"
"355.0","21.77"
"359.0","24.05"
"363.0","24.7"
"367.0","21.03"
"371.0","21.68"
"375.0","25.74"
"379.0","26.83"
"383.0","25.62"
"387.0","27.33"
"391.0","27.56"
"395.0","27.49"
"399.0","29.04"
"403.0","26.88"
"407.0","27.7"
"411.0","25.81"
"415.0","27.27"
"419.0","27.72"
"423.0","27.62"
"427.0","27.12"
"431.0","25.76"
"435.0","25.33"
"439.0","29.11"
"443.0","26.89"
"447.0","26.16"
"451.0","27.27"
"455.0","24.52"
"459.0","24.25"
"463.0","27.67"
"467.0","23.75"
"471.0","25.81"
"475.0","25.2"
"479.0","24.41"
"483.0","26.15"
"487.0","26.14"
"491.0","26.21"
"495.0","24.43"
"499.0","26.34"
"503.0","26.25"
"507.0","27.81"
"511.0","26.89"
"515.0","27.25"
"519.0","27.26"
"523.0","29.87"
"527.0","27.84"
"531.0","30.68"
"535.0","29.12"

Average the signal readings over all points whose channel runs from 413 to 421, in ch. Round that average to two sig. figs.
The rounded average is 27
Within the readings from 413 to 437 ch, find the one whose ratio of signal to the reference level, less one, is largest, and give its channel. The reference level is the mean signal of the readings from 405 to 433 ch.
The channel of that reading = 419.0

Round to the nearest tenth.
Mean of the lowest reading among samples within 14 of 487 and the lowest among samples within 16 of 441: 24.5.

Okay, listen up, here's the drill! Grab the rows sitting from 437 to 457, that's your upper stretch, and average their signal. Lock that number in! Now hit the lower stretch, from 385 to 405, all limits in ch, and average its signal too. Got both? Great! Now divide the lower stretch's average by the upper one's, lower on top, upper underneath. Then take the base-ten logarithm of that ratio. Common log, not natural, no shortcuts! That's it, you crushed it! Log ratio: 0.014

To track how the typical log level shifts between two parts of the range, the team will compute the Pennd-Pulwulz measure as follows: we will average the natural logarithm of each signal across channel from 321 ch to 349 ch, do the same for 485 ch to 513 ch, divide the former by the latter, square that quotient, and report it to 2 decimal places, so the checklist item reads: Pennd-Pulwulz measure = 0.98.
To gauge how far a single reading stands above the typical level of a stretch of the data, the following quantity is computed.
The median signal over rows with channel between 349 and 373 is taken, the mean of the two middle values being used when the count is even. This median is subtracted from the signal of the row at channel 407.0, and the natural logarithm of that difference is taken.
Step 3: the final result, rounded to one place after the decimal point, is 1.6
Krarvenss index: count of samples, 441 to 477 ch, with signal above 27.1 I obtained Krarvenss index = 2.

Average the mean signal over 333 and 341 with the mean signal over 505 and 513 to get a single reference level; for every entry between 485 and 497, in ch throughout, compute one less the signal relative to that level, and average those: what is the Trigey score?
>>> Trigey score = 0.02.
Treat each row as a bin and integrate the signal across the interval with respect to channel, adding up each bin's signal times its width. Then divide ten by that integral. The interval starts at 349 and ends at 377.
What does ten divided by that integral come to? 0.0153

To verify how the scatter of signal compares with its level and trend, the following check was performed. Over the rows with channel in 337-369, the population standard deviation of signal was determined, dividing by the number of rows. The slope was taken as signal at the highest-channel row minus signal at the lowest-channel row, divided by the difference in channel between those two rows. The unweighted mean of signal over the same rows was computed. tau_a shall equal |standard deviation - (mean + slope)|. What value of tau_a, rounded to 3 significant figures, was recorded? 22.2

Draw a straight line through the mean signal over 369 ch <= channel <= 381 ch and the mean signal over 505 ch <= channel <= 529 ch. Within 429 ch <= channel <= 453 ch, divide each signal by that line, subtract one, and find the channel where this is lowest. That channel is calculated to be 435.0 ch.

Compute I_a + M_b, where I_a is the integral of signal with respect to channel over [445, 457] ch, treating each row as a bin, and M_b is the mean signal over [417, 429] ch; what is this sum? 339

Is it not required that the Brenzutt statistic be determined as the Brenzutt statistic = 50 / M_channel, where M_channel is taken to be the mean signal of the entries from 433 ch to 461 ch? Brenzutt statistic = 1.91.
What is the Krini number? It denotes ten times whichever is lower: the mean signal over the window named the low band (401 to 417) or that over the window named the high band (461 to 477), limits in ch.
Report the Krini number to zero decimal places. 256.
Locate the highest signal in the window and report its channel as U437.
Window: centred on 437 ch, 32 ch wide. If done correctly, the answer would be 439.0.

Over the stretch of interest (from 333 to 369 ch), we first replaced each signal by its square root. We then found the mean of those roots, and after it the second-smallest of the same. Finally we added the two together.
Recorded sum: 9.6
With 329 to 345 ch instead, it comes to 9.9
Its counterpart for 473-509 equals 10.0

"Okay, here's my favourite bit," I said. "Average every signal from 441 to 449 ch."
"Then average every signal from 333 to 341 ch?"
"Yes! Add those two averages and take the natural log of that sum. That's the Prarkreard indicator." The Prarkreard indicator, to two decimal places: 3.94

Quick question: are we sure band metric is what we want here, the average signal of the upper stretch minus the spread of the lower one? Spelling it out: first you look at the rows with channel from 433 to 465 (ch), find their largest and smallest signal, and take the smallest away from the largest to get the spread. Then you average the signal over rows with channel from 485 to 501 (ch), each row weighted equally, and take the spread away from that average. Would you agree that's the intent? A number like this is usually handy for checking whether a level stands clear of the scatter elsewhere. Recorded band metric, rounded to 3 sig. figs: 20.9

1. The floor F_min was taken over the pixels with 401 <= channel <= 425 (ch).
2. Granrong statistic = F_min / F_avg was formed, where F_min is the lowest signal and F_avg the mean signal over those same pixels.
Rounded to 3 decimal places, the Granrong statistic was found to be 0.950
